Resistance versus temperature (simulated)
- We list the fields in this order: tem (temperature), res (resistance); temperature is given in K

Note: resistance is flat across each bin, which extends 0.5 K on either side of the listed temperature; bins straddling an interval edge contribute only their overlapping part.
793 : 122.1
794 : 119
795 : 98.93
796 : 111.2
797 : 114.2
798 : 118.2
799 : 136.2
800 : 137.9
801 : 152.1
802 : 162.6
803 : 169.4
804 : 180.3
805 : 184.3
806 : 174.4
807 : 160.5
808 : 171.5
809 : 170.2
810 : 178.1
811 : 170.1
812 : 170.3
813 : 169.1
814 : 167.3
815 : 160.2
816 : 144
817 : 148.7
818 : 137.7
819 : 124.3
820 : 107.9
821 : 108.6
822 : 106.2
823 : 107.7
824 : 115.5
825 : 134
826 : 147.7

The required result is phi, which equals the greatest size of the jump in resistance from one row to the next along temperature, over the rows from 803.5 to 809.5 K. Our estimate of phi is 13.9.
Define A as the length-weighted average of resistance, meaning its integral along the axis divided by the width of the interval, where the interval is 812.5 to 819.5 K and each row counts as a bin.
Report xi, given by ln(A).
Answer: 5.0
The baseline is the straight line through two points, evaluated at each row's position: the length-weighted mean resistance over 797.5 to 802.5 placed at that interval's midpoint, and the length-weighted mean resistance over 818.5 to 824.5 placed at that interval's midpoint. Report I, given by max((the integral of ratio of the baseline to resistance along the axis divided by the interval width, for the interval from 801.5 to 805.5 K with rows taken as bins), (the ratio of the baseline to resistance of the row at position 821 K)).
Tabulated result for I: 1.03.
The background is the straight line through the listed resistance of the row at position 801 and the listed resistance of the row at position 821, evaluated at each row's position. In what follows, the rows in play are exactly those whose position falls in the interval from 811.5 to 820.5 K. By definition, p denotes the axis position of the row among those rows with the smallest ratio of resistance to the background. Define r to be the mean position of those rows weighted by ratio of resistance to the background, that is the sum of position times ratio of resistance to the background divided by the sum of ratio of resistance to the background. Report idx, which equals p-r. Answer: 4.2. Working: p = 820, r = 815.8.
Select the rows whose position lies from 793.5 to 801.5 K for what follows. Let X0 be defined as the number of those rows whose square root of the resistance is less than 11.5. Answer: 5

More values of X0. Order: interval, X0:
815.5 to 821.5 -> 3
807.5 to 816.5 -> 0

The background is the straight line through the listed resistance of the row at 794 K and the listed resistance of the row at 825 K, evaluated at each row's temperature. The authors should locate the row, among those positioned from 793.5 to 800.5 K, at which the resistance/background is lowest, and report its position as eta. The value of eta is 795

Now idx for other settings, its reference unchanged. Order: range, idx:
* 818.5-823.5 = -1.0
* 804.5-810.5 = -0.5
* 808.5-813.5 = -2.0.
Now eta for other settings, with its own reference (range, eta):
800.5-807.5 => 801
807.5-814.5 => 814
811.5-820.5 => 820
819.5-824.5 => 822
